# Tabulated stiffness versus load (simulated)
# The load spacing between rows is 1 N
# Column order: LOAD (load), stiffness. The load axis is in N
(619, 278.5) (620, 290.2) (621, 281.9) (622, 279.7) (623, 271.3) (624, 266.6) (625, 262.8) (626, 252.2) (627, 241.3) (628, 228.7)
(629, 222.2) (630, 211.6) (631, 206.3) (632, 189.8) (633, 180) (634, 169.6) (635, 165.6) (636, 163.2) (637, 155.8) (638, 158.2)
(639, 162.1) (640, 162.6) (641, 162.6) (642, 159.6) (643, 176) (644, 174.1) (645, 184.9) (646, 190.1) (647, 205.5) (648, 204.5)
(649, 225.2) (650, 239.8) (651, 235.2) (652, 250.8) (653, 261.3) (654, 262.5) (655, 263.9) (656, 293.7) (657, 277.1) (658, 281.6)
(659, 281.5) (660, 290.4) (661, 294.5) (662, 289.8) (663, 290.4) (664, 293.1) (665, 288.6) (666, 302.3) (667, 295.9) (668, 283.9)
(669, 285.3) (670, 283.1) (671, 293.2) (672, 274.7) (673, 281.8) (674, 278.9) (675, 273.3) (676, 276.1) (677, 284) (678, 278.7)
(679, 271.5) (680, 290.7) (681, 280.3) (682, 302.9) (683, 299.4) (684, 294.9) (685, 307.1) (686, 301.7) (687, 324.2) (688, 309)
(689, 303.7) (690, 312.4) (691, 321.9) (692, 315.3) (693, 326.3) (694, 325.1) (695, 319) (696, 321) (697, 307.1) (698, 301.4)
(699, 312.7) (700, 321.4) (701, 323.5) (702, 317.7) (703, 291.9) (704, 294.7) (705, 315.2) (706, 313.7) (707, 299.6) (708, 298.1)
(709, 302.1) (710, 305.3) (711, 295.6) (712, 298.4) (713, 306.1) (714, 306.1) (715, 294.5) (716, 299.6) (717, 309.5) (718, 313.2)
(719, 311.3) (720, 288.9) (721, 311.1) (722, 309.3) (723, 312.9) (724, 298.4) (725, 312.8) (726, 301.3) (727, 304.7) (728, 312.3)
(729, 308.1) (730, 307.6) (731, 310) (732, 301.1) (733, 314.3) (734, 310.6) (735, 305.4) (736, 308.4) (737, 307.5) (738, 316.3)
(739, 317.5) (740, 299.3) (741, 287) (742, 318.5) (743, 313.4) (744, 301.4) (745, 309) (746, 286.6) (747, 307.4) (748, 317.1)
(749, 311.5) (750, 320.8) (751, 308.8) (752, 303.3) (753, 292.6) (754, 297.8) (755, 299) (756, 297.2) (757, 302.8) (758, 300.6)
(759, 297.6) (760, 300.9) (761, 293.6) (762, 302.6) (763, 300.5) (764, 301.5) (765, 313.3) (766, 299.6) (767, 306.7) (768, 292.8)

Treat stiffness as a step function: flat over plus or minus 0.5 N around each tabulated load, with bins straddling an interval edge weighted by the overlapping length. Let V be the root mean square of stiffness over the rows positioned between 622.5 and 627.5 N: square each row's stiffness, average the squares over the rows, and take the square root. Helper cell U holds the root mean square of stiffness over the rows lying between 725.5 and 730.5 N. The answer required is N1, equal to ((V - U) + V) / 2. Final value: 106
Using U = 307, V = 259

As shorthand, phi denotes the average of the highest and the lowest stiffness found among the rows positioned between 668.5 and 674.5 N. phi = 284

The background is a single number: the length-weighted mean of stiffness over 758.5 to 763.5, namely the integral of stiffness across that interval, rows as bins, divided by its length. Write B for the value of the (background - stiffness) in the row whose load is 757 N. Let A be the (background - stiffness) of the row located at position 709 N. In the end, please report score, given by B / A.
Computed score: 1.2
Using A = -3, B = -4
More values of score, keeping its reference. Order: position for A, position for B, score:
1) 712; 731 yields -17.1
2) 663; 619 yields 2.4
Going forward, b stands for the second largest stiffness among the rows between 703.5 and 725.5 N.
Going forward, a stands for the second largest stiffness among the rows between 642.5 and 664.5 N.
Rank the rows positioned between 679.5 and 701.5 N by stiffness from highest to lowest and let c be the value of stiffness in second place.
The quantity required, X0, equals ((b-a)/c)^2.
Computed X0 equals 0.004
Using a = 293.7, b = 313.7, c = 325.1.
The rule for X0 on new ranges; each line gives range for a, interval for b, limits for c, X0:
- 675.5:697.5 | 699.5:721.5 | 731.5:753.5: 0.000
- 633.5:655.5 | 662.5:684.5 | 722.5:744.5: 0.016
